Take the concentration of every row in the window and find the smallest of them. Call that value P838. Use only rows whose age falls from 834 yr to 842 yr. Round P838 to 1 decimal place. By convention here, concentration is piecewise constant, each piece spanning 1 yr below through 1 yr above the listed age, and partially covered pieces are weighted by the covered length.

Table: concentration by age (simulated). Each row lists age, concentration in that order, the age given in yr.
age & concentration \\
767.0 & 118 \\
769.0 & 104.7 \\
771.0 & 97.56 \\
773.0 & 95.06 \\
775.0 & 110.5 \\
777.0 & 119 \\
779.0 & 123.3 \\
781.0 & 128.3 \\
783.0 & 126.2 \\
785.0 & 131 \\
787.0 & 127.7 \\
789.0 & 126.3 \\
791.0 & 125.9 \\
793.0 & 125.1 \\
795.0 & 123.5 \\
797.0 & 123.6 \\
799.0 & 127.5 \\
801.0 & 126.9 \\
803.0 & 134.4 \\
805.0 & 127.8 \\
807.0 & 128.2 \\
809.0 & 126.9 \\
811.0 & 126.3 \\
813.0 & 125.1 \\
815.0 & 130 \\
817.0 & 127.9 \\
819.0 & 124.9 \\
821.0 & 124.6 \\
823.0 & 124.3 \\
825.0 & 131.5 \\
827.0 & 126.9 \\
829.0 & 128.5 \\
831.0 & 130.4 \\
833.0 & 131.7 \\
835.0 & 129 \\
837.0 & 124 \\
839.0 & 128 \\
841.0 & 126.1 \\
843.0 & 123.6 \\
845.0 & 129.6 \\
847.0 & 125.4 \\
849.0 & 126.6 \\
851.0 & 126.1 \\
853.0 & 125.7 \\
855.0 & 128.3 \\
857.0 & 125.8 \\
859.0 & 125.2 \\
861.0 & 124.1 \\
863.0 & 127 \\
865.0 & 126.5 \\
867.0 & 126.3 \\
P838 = 124.0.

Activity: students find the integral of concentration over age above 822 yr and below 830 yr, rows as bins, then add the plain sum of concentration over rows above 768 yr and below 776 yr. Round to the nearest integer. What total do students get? 1430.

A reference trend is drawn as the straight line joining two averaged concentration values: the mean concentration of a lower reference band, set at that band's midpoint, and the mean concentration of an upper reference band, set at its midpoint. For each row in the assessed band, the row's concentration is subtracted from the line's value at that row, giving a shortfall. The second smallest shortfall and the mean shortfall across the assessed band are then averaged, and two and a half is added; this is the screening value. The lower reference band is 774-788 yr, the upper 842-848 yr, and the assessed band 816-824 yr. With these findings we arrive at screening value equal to 3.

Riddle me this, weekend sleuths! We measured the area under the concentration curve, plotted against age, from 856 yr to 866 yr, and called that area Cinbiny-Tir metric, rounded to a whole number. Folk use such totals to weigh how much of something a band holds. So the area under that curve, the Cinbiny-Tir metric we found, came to 1257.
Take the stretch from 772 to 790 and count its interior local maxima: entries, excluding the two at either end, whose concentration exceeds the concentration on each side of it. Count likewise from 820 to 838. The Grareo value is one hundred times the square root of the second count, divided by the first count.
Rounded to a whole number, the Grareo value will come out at 71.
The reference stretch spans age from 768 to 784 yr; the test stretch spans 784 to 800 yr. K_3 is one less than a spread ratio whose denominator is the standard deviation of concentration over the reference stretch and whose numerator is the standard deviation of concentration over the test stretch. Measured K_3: -0.81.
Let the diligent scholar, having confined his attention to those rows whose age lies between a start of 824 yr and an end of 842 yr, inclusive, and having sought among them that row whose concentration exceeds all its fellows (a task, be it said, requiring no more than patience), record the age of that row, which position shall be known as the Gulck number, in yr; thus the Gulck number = 833.0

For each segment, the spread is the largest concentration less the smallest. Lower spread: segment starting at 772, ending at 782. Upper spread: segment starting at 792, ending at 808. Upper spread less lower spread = -22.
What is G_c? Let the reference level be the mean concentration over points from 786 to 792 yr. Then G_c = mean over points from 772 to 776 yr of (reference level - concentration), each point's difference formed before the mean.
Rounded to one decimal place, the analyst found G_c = 23.9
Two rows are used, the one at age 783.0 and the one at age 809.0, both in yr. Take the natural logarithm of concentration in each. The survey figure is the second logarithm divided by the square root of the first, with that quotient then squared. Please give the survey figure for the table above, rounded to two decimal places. 4.85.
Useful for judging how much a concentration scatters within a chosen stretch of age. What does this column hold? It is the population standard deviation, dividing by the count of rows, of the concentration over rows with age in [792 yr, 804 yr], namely 3.7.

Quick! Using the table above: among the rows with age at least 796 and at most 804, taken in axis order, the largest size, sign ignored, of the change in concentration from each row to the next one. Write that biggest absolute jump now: 7.5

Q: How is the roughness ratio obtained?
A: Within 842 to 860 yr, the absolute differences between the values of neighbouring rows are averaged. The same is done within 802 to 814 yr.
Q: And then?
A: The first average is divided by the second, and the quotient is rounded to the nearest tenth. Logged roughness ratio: 1.1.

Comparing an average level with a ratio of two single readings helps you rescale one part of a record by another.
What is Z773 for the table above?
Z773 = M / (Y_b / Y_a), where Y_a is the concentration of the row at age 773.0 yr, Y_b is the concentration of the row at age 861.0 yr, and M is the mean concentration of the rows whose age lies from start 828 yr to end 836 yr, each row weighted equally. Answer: 100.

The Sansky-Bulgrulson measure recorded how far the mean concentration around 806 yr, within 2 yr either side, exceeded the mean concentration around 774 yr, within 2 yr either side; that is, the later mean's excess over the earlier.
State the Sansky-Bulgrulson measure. 25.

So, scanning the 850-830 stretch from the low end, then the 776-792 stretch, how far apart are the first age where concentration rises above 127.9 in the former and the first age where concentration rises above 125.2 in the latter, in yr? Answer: 50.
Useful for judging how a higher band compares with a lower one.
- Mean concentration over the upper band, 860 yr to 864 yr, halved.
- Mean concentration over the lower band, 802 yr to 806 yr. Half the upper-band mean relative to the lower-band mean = 0.48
